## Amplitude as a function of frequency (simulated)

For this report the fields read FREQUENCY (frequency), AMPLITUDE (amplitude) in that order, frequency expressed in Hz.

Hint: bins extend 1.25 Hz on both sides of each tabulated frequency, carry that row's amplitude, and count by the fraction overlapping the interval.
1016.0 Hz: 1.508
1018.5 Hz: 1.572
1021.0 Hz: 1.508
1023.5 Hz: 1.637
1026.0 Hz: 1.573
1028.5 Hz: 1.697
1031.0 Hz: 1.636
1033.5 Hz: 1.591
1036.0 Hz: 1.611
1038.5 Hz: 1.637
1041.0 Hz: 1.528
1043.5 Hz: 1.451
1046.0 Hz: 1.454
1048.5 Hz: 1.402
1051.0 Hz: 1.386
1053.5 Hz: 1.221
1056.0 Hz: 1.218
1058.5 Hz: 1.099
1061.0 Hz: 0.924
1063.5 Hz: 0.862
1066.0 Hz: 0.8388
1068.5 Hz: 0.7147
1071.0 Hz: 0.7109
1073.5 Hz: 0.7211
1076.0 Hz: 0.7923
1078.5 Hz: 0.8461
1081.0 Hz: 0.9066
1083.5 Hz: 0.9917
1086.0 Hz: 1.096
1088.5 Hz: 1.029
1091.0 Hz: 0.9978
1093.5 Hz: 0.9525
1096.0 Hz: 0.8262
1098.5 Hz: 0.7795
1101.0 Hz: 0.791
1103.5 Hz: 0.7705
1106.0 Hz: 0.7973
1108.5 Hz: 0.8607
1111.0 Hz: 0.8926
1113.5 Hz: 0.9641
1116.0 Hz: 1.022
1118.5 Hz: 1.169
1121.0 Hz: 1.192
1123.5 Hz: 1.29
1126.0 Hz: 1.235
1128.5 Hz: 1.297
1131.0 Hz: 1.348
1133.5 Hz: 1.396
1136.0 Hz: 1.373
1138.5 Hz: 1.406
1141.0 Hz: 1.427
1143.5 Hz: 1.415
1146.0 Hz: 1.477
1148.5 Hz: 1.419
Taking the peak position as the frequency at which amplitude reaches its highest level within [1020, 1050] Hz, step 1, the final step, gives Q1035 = 1028.5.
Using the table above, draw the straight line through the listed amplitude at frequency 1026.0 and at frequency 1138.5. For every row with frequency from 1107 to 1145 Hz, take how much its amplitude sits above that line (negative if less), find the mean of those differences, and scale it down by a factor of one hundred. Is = -0.002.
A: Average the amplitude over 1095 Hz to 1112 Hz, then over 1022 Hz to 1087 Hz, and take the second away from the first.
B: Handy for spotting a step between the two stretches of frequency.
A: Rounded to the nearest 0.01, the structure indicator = -0.40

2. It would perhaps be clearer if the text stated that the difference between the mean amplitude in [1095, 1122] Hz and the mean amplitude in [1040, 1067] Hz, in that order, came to -0.30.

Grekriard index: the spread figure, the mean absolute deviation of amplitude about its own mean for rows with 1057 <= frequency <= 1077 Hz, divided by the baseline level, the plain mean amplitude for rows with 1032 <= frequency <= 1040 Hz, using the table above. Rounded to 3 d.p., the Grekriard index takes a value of 0.061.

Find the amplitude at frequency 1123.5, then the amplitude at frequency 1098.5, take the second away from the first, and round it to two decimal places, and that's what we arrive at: 0.51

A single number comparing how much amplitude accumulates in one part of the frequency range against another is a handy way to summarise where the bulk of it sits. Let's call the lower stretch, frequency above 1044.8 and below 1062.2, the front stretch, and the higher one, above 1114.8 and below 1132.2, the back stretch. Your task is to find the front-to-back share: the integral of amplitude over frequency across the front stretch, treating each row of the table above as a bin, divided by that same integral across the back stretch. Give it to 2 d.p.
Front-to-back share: 1.02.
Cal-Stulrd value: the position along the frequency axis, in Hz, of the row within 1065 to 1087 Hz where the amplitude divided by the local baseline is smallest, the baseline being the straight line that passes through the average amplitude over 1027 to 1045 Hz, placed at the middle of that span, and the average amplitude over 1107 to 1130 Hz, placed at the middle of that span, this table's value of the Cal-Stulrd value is 1068.5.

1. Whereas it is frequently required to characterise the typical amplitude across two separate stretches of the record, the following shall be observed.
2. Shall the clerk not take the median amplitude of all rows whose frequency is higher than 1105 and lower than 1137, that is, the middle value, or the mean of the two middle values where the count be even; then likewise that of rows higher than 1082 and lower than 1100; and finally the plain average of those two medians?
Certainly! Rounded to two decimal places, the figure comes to 1.09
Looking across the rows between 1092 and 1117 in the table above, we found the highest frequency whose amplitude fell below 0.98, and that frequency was 1113.5 Hz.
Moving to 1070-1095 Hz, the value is 1093.5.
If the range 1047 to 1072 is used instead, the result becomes 1071.0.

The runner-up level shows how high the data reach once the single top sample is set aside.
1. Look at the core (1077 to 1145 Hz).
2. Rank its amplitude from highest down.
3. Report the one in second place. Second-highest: 1.415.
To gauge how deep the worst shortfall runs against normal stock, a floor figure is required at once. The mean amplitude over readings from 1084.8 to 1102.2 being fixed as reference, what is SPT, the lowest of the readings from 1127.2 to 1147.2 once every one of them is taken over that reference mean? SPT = 1.40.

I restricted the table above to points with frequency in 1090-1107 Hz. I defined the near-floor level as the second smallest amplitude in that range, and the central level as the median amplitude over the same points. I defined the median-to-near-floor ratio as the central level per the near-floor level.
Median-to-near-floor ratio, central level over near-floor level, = 1.023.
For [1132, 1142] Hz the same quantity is 1.004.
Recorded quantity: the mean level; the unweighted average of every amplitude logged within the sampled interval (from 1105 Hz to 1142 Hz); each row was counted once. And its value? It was 1.18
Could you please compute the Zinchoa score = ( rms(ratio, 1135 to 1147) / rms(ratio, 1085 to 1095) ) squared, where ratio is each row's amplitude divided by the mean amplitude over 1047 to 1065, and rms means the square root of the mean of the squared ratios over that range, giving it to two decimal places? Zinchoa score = 1.94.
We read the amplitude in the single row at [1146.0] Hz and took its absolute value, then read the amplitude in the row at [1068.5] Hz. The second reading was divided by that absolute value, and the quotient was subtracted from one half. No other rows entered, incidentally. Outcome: 0.0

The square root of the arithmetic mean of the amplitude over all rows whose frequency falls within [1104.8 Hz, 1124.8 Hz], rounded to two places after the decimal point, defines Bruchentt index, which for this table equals 1.01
